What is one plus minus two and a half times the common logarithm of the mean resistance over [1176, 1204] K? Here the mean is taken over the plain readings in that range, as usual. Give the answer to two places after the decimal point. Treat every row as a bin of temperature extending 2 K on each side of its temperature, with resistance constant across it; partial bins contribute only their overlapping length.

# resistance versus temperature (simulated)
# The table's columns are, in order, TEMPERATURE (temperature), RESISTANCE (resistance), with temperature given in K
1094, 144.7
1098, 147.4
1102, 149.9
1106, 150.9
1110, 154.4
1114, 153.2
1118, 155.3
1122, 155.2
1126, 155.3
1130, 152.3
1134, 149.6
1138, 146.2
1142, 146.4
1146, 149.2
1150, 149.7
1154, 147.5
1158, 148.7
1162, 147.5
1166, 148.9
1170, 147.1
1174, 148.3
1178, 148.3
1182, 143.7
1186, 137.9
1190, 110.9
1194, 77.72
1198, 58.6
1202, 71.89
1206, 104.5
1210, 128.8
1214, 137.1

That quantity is -4.07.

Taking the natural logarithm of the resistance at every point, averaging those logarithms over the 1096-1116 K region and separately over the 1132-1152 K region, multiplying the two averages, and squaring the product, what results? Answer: 629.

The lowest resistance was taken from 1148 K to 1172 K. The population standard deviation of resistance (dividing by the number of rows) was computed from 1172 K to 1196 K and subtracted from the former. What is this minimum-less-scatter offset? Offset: 121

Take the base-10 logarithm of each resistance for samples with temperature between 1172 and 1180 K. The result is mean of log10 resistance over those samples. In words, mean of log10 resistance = 2.17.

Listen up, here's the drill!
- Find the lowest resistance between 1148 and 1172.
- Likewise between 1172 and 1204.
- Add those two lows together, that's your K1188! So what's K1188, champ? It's 206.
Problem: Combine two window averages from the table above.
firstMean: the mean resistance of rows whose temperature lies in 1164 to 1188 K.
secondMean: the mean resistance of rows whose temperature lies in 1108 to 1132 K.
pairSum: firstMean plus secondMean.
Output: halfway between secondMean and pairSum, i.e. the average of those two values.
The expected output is 227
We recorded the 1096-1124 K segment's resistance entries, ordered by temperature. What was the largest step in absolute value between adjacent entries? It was 3.5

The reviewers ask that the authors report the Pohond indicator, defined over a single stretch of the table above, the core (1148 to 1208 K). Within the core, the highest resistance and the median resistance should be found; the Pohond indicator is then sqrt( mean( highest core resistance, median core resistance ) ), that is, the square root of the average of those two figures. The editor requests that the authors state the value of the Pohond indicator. 12.2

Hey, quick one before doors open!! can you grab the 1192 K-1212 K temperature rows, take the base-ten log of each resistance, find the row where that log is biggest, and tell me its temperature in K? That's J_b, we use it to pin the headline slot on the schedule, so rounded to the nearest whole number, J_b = 1210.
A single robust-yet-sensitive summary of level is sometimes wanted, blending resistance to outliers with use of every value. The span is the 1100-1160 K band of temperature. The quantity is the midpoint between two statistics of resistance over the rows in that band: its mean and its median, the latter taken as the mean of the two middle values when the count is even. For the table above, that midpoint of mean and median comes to 150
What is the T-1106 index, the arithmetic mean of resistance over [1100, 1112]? 152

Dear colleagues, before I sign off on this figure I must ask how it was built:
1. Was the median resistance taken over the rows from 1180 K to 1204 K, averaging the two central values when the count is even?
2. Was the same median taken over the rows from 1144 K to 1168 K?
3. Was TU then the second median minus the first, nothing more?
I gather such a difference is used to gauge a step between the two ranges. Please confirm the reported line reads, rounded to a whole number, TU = 54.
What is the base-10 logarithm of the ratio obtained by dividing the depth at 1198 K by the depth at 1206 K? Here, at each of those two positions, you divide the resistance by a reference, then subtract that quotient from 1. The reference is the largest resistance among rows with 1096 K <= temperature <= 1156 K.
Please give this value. 0.28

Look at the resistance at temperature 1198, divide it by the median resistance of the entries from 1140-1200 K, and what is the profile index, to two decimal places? 0.40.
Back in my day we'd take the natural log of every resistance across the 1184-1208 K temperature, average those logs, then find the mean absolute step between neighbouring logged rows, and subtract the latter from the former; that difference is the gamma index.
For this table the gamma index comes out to 4.21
